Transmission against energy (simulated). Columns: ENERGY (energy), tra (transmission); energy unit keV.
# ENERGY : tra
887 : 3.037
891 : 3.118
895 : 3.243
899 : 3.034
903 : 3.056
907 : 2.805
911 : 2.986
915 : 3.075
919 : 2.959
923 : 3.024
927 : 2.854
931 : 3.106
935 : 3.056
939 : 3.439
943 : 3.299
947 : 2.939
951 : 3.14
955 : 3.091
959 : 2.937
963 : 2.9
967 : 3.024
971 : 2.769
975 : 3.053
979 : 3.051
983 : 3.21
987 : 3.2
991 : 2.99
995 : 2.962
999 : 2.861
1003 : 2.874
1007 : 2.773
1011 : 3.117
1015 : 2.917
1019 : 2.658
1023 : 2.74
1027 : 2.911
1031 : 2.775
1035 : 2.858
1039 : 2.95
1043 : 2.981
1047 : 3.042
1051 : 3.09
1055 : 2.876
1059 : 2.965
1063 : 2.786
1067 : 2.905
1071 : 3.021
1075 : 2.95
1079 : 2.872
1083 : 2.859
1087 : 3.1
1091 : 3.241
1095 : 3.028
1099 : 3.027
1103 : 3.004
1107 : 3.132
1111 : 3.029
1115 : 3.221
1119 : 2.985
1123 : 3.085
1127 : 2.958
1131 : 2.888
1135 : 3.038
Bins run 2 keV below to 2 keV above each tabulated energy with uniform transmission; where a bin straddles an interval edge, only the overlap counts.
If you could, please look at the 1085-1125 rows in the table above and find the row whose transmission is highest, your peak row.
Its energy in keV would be 1091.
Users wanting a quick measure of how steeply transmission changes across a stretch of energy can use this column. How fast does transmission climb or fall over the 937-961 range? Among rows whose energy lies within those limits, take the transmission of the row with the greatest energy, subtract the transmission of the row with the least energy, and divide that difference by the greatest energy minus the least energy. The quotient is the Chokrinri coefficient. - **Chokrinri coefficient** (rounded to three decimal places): -0.025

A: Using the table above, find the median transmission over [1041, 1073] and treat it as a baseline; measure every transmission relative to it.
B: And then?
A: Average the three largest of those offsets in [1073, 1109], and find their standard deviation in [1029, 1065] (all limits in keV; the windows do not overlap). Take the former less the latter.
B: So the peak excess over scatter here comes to 0.08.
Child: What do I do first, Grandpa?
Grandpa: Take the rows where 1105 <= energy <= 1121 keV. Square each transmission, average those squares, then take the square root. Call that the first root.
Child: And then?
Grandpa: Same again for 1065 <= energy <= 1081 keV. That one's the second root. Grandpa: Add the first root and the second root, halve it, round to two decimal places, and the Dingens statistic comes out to 3.02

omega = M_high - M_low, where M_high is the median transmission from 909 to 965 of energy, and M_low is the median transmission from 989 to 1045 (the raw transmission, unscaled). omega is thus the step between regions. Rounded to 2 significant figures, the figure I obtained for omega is 0.15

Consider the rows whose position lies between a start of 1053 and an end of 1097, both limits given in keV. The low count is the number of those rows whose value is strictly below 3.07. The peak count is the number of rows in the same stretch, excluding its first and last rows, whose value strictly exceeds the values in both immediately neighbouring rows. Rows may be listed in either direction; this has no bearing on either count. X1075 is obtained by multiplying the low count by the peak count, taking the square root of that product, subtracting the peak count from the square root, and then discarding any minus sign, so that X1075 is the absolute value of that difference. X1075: 2.2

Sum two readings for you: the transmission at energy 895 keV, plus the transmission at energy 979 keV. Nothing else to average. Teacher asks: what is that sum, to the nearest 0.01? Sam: 6.29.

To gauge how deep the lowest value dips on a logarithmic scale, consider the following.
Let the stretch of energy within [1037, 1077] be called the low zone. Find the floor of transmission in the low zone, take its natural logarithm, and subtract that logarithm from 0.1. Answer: -0.925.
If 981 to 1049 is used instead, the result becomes -0.878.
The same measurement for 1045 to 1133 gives -0.925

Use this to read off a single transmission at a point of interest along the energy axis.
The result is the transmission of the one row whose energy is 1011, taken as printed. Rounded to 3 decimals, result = 3.117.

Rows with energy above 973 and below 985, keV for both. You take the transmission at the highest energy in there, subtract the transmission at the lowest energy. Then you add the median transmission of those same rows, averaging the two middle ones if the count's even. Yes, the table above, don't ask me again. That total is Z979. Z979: 3.2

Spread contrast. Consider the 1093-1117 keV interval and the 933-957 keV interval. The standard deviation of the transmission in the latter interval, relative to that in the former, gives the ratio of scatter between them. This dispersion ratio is 2.11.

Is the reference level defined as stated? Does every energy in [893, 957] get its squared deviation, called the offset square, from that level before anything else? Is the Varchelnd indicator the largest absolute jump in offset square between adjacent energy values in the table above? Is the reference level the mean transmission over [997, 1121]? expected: 0.225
